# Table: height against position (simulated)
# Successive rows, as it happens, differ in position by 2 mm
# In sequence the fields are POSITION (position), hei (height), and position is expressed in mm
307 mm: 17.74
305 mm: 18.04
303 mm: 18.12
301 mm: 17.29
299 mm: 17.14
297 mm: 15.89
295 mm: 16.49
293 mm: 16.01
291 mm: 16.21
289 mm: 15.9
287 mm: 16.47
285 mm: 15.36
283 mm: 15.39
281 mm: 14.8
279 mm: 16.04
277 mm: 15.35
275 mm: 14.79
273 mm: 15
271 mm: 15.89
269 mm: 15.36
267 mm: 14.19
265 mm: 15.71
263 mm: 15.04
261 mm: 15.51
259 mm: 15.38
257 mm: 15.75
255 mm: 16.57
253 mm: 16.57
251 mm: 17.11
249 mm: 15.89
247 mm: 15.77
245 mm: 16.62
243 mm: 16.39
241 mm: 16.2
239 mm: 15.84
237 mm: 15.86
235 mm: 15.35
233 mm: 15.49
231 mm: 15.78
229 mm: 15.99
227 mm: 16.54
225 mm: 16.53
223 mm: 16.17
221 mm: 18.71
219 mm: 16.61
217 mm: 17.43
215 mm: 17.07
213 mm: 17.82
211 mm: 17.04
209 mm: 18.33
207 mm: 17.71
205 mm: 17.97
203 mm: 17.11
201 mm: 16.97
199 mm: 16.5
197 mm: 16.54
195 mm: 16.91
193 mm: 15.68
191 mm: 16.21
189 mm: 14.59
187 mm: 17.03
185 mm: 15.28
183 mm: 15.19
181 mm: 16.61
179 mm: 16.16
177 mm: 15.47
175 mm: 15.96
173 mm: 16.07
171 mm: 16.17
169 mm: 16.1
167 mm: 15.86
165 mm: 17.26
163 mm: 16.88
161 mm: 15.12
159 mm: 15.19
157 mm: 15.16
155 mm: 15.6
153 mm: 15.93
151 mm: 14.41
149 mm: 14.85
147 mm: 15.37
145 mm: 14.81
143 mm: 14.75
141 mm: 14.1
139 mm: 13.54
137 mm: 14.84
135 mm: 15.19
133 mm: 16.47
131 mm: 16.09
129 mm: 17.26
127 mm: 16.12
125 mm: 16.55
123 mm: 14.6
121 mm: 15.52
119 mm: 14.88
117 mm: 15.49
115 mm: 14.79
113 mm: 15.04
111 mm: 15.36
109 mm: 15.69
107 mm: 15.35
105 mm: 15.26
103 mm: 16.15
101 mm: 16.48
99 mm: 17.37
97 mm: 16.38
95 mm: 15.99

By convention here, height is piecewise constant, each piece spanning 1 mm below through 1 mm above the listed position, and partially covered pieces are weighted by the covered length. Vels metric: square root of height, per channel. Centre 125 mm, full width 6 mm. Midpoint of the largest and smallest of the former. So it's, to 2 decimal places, 3.94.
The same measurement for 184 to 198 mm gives 3.97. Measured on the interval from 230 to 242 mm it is 3.97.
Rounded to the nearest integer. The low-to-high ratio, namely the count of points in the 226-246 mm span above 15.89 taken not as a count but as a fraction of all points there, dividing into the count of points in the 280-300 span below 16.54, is 18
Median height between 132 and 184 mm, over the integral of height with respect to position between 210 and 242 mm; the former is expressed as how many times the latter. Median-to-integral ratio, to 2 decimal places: 0.03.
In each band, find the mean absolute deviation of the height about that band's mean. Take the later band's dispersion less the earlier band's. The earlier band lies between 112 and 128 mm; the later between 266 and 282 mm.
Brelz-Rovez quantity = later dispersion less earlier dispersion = -0.064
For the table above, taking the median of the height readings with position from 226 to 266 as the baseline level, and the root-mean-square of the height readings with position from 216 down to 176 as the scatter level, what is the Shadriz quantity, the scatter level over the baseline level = 1.05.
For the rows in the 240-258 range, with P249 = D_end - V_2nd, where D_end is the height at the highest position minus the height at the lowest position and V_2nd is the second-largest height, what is -17.1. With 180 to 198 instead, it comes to -17.0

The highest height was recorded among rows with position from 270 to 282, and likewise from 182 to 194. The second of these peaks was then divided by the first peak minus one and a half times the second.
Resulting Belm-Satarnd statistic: -1.79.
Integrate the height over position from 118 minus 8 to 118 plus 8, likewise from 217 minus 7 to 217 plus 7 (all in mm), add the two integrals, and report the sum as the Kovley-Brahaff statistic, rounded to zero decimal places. 486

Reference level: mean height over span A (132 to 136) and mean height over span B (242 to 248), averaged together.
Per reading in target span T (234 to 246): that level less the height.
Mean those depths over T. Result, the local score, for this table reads 0.0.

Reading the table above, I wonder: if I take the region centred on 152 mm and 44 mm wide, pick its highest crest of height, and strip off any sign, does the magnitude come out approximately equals 17.3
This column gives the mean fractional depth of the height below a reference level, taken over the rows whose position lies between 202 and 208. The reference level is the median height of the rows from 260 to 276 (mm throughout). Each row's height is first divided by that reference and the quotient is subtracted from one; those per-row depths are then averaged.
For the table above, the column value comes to -0.16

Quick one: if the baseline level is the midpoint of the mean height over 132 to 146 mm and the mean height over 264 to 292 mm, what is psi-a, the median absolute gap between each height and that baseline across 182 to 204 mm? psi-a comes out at 1.36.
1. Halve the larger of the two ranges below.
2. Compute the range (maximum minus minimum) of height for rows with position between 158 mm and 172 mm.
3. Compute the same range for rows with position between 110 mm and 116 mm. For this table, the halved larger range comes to 1.07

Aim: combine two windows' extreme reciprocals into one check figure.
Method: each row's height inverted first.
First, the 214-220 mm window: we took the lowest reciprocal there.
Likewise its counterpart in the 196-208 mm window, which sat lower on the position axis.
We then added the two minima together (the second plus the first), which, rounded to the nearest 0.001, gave 0.113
